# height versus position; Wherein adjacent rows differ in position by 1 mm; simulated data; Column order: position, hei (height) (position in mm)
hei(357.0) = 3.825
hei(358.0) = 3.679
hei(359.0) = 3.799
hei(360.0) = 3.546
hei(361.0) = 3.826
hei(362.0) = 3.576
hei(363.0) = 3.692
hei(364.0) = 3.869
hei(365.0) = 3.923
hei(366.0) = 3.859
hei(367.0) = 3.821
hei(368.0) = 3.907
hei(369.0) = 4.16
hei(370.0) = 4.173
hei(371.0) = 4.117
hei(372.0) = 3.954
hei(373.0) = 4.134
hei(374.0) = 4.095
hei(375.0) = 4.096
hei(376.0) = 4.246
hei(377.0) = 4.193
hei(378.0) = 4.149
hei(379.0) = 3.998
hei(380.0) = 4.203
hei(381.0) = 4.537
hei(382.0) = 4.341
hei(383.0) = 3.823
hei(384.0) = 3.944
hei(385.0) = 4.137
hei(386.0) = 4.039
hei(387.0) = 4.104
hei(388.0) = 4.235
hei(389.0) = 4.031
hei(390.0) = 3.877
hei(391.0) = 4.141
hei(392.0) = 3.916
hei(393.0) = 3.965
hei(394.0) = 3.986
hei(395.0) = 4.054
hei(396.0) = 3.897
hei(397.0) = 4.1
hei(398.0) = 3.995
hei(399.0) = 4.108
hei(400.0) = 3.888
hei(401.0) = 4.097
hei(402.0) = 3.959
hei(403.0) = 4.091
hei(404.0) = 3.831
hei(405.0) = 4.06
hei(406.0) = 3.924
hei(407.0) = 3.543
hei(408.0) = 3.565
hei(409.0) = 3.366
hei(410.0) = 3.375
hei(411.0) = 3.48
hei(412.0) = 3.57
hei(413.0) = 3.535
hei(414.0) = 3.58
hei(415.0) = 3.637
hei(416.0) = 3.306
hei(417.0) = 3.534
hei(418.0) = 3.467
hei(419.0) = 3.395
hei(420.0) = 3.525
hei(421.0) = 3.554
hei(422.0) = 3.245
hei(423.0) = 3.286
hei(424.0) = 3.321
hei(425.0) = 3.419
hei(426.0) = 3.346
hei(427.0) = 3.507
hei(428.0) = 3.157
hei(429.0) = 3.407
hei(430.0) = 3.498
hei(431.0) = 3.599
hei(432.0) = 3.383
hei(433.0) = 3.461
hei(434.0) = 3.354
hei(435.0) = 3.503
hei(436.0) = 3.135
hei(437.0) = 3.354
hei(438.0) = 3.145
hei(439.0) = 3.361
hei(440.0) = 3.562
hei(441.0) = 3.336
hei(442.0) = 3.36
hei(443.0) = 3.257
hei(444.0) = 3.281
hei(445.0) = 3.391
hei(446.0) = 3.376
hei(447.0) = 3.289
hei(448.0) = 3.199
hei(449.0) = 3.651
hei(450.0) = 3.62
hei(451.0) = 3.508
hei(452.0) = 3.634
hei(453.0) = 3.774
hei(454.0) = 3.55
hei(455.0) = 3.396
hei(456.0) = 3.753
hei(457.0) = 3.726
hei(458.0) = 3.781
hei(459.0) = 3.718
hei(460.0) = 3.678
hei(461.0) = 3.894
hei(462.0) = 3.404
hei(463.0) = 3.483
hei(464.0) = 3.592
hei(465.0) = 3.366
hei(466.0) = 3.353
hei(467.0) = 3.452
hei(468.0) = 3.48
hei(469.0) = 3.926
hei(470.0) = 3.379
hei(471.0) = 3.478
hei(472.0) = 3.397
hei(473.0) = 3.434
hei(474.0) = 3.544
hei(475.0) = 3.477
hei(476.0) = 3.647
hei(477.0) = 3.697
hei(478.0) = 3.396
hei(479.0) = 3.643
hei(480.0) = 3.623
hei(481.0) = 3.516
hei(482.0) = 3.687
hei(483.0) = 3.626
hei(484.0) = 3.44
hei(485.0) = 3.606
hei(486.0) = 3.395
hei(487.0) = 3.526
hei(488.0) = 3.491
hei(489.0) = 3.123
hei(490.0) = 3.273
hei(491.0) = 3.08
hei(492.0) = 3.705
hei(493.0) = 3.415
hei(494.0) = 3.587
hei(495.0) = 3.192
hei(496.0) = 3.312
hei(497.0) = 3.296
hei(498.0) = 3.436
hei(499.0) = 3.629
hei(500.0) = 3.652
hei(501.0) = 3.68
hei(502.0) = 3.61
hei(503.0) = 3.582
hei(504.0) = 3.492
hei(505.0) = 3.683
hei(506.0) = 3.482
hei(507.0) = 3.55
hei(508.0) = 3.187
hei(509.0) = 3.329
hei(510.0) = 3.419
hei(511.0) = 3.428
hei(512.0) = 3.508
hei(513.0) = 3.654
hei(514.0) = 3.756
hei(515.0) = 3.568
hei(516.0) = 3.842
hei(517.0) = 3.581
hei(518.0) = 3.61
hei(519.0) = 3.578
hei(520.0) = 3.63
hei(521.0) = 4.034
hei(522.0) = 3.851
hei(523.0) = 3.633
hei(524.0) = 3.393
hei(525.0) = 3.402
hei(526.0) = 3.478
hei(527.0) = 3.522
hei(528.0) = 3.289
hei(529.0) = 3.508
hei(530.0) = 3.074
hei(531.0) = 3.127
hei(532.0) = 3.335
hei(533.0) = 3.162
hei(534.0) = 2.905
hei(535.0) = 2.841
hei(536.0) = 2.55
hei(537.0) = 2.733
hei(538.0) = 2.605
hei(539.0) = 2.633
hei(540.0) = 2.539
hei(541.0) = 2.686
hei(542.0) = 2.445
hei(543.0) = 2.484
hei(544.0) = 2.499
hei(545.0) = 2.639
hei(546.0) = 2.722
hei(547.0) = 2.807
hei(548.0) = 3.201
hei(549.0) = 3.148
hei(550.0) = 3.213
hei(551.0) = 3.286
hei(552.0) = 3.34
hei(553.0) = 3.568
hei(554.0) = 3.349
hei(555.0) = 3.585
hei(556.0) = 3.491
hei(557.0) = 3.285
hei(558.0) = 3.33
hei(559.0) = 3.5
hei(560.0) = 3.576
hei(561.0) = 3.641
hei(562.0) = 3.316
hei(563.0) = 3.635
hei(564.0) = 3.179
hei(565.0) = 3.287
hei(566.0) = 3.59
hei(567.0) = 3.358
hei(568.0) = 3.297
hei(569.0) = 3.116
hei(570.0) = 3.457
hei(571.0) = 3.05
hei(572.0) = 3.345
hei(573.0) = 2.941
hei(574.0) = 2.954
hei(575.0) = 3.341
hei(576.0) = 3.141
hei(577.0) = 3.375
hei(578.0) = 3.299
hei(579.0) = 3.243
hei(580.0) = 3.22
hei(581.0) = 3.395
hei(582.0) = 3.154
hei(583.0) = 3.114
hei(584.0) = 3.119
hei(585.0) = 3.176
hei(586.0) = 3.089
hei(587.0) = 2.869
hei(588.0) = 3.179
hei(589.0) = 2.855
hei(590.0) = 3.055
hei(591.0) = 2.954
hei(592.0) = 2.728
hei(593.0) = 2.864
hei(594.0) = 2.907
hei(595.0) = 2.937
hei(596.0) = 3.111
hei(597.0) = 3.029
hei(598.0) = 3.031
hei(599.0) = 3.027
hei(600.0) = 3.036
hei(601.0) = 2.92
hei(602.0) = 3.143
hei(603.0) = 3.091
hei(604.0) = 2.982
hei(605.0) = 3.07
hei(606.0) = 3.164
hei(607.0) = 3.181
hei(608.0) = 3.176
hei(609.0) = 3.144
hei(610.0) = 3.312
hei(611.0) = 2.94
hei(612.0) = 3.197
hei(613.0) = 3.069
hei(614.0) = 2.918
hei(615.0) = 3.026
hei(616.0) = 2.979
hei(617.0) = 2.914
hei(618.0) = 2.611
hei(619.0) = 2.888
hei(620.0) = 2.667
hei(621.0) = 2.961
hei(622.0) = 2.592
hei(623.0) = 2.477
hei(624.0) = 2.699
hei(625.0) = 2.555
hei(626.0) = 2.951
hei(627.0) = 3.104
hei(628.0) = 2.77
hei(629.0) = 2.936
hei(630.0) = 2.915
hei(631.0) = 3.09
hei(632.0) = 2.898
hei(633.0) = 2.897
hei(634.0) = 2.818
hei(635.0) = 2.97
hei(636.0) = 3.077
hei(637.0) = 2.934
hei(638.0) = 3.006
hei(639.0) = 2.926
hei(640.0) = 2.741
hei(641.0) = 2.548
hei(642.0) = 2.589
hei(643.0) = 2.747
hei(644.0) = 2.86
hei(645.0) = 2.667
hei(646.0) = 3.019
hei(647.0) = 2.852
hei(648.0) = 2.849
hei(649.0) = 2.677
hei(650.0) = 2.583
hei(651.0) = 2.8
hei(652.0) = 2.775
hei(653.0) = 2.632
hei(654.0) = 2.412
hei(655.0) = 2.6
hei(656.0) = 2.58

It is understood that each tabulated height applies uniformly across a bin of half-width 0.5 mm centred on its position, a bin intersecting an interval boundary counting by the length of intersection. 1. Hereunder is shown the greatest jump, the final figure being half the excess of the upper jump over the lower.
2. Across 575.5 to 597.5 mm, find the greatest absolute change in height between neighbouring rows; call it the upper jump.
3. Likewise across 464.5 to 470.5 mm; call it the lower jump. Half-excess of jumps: -0.11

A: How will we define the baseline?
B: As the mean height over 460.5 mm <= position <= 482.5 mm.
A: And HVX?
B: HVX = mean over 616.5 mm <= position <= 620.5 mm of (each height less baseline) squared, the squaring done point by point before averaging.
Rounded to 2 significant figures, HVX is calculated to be 0.61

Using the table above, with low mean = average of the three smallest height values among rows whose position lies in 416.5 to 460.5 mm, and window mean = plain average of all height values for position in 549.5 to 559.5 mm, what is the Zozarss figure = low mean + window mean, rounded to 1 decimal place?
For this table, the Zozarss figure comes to 6.5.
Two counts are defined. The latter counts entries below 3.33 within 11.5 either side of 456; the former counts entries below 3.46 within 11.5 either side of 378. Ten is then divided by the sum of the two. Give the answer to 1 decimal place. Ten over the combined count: 5.0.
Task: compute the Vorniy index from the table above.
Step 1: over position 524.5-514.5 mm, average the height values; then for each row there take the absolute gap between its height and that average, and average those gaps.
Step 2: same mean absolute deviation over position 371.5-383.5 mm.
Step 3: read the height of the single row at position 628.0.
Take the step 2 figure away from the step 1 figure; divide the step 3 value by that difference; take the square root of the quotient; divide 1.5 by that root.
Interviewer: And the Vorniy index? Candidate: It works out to 0.10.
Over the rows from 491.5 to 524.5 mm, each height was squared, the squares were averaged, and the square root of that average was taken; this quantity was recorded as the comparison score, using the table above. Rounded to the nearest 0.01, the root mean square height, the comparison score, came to 3.56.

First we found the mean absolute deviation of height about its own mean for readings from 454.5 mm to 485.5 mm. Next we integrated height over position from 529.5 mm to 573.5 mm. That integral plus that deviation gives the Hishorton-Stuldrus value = 137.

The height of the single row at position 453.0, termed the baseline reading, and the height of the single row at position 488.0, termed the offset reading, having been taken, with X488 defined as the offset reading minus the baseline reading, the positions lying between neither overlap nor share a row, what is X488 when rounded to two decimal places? -0.28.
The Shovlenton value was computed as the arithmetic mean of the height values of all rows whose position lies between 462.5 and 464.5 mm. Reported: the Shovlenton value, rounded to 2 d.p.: 3.54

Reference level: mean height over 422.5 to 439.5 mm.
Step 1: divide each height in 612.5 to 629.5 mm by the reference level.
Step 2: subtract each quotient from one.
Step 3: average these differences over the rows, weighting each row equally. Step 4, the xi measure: 0.159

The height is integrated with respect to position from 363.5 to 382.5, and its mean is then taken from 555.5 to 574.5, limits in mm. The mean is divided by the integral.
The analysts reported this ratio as 0.043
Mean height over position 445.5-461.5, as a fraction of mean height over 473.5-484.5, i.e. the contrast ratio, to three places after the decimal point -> 1.007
